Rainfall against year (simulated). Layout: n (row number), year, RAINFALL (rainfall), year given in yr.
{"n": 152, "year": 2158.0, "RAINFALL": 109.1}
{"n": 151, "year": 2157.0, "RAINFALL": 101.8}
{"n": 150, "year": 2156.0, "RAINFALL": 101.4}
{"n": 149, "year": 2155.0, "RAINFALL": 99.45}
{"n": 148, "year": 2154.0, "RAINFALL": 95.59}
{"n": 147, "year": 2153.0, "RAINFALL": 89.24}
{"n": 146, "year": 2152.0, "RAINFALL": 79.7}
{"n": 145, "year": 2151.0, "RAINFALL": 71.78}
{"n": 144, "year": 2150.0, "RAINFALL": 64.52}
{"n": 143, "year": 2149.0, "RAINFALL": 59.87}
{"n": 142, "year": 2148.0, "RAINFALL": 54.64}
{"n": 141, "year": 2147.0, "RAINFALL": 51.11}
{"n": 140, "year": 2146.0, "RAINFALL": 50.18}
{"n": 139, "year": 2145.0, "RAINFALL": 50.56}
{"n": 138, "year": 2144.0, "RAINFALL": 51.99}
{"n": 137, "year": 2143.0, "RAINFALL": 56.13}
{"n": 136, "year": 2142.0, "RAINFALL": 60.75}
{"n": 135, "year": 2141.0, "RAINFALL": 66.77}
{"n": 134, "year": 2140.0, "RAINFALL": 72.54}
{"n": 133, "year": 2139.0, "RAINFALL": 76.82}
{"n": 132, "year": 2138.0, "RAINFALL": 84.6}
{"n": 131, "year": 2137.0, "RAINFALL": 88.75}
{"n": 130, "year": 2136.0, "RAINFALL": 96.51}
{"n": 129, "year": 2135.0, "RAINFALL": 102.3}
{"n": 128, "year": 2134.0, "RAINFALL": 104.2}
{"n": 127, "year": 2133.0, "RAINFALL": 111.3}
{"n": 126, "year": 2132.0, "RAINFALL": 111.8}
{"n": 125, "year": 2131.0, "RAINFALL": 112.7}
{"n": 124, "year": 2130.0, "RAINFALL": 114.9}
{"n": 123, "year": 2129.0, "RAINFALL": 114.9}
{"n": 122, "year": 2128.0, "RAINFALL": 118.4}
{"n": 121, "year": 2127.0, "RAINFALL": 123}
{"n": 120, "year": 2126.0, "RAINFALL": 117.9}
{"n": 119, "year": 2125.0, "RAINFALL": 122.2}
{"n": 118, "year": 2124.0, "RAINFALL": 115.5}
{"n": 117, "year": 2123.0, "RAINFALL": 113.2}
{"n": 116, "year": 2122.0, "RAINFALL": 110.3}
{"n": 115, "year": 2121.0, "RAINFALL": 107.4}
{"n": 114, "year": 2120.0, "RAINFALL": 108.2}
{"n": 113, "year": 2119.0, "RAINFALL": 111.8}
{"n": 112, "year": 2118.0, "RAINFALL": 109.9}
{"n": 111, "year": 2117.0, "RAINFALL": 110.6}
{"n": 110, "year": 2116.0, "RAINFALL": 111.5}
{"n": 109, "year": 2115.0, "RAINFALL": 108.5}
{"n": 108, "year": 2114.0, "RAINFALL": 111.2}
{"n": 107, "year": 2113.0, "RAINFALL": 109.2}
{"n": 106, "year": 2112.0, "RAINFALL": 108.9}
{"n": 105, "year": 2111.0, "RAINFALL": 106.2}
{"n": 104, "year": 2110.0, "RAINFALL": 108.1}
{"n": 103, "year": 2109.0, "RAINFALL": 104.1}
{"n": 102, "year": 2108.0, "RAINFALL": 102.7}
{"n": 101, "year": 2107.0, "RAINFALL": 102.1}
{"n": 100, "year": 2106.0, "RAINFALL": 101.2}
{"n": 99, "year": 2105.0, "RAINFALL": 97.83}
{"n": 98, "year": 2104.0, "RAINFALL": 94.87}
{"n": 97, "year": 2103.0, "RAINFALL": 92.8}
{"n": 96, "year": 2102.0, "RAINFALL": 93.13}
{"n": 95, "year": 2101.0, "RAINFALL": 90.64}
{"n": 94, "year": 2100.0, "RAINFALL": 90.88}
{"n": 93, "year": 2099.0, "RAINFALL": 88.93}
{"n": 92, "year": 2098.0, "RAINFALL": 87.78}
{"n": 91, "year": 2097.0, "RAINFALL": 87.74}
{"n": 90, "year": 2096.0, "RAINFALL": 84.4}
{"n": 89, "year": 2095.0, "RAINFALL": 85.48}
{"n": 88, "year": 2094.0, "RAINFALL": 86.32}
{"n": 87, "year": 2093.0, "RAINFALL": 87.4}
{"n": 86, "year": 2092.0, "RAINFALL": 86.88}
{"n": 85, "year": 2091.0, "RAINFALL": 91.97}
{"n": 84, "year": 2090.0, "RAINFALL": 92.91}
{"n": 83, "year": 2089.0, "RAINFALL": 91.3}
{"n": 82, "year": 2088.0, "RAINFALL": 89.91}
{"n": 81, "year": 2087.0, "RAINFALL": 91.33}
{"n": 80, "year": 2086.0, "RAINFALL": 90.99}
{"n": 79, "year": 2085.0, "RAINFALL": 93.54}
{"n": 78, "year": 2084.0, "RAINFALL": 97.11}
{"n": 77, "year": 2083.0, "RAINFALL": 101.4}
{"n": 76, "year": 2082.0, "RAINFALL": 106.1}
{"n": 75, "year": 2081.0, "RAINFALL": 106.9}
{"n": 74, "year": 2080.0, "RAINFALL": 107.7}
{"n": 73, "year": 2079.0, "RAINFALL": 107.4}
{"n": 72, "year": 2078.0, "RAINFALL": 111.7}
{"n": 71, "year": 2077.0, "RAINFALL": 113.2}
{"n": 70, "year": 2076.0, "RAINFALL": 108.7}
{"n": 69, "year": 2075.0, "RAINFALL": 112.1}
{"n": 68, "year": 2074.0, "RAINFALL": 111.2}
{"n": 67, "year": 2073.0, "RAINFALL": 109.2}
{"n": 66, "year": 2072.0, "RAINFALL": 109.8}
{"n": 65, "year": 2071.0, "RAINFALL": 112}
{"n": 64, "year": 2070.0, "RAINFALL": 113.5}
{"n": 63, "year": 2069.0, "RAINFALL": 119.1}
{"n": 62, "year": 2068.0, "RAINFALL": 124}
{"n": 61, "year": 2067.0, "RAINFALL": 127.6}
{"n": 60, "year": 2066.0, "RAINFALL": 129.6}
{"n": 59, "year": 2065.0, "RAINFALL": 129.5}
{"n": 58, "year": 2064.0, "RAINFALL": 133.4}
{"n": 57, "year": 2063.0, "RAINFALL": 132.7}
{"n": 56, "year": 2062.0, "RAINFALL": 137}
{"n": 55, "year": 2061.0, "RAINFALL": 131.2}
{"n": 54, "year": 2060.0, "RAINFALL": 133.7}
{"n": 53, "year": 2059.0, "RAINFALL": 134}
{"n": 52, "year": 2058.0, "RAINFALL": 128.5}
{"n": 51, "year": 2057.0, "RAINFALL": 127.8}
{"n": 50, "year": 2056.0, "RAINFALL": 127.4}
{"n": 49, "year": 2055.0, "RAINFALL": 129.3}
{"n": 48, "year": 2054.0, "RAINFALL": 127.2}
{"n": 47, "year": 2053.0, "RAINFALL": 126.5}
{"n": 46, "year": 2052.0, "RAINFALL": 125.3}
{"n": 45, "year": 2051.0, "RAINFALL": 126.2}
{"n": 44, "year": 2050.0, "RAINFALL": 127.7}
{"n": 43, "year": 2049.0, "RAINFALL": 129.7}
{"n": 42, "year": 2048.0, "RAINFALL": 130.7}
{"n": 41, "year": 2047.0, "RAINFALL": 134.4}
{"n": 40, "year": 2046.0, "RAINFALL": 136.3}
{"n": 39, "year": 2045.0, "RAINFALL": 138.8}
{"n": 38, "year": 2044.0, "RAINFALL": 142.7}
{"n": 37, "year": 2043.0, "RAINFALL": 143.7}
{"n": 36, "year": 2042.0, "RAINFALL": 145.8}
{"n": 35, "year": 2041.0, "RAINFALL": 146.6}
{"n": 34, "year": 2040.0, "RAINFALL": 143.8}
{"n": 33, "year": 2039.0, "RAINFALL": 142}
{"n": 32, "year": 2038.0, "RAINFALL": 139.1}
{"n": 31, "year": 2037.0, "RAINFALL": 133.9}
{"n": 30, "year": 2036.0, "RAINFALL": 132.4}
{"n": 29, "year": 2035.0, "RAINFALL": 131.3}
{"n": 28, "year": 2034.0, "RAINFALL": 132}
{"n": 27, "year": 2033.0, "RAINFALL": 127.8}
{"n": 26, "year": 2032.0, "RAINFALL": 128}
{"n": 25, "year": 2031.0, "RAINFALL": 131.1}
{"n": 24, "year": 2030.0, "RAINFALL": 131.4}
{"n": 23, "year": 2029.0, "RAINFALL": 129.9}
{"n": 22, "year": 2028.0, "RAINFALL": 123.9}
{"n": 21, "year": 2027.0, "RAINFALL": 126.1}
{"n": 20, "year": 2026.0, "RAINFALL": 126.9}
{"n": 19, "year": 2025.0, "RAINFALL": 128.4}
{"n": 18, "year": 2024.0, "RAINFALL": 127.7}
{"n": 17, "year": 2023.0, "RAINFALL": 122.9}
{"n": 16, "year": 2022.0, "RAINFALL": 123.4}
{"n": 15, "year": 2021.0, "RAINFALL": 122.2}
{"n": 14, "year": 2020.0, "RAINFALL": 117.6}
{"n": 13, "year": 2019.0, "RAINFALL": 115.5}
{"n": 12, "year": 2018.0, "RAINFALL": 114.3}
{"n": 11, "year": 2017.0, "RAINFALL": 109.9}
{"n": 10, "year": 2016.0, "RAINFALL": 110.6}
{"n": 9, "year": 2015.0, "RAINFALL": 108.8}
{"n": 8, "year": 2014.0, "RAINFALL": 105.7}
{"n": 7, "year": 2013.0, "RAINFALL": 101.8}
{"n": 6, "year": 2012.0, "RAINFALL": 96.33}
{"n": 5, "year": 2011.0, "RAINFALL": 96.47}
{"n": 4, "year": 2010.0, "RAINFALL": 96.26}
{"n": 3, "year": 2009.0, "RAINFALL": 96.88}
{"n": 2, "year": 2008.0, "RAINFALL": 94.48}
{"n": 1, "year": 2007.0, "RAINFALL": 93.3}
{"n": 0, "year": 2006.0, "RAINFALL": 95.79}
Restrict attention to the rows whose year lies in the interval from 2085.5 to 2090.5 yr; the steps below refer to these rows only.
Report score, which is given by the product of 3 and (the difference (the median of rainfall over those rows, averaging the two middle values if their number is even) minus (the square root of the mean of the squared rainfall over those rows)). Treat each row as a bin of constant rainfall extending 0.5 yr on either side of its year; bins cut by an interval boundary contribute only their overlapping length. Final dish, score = 0.0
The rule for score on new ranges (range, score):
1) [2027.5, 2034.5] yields 2.1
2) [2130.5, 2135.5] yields 8.3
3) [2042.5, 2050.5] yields -0.8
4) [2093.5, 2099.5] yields 0.7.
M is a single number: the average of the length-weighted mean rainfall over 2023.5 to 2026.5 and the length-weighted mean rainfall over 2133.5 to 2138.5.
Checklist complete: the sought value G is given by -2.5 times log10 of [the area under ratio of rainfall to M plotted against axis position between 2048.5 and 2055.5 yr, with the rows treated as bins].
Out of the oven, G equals -2.26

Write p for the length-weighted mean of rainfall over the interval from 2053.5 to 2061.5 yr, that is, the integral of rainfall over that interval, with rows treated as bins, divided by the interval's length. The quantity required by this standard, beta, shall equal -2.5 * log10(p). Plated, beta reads -5.28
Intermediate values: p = 130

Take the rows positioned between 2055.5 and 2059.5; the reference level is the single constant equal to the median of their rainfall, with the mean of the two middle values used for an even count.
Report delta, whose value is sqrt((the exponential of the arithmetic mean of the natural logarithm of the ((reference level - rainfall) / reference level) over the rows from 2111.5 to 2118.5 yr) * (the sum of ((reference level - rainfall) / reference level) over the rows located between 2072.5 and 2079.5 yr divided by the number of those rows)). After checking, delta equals 0.14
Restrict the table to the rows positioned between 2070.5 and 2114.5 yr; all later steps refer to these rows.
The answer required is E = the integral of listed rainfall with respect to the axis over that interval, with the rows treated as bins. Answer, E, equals 4365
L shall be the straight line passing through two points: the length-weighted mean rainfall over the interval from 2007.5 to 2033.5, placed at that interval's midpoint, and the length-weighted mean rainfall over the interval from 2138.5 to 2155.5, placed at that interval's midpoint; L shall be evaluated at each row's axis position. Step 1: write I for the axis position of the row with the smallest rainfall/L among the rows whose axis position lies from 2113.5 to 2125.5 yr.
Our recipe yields 2115.0 yr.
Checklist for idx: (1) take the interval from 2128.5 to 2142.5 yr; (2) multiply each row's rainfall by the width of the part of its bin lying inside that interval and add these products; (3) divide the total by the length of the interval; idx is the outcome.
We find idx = 94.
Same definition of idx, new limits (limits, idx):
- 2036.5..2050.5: 138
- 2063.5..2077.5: 118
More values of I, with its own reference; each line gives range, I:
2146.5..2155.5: 2147.0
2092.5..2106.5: 2096.0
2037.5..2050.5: 2050.0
